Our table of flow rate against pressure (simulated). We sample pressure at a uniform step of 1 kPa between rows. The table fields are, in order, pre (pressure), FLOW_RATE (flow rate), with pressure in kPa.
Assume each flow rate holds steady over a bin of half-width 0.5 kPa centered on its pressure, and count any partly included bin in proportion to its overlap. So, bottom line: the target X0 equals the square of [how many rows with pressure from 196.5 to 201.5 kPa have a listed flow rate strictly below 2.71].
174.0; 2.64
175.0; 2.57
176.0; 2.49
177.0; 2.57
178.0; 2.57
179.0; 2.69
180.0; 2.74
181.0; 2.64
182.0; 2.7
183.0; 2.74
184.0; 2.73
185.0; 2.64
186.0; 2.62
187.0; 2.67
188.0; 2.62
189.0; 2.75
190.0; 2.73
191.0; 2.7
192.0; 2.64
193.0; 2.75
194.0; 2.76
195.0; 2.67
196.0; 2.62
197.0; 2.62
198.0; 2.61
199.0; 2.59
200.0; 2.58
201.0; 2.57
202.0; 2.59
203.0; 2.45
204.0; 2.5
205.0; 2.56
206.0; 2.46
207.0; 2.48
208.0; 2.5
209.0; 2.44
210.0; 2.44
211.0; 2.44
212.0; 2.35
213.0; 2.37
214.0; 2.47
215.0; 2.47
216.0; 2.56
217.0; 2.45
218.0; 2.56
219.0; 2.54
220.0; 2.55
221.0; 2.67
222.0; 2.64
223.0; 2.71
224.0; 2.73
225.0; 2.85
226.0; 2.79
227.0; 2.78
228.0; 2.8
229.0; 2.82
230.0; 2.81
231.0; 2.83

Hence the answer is 25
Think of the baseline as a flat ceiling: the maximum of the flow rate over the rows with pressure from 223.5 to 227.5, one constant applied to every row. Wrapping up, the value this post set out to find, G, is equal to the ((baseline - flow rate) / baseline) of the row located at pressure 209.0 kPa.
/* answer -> 0.144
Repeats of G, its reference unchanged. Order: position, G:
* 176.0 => 0.126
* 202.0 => 0.091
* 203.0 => 0.140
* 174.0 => 0.074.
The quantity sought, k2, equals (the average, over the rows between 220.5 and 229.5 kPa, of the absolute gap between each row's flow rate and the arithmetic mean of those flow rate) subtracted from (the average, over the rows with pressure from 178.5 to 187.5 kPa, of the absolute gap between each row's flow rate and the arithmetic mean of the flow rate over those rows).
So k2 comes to -0.021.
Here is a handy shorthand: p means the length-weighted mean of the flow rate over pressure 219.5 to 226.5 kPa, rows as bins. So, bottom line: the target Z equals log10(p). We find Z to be 0.432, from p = 2.71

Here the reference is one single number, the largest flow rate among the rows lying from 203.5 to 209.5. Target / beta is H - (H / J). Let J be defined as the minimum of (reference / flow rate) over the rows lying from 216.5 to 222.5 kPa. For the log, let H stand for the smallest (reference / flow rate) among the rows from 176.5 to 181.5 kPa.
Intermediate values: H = 0.934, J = 0.96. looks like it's -0.040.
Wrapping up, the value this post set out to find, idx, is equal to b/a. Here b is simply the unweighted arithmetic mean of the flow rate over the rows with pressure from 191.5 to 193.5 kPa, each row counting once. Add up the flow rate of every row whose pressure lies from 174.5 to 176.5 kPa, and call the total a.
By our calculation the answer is 0.53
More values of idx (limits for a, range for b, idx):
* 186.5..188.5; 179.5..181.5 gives 0.51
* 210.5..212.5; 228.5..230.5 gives 0.59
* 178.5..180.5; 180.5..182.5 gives 0.49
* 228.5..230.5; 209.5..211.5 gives 0.43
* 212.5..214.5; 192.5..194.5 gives 0.57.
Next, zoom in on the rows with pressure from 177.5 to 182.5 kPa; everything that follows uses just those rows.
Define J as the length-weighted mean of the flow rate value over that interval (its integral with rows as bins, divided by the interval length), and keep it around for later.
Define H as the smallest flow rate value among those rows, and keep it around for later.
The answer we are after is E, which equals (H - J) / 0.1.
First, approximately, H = 2.57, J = 2.67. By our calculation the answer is -1.0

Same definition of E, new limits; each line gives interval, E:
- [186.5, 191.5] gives -0.7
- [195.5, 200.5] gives -0.2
